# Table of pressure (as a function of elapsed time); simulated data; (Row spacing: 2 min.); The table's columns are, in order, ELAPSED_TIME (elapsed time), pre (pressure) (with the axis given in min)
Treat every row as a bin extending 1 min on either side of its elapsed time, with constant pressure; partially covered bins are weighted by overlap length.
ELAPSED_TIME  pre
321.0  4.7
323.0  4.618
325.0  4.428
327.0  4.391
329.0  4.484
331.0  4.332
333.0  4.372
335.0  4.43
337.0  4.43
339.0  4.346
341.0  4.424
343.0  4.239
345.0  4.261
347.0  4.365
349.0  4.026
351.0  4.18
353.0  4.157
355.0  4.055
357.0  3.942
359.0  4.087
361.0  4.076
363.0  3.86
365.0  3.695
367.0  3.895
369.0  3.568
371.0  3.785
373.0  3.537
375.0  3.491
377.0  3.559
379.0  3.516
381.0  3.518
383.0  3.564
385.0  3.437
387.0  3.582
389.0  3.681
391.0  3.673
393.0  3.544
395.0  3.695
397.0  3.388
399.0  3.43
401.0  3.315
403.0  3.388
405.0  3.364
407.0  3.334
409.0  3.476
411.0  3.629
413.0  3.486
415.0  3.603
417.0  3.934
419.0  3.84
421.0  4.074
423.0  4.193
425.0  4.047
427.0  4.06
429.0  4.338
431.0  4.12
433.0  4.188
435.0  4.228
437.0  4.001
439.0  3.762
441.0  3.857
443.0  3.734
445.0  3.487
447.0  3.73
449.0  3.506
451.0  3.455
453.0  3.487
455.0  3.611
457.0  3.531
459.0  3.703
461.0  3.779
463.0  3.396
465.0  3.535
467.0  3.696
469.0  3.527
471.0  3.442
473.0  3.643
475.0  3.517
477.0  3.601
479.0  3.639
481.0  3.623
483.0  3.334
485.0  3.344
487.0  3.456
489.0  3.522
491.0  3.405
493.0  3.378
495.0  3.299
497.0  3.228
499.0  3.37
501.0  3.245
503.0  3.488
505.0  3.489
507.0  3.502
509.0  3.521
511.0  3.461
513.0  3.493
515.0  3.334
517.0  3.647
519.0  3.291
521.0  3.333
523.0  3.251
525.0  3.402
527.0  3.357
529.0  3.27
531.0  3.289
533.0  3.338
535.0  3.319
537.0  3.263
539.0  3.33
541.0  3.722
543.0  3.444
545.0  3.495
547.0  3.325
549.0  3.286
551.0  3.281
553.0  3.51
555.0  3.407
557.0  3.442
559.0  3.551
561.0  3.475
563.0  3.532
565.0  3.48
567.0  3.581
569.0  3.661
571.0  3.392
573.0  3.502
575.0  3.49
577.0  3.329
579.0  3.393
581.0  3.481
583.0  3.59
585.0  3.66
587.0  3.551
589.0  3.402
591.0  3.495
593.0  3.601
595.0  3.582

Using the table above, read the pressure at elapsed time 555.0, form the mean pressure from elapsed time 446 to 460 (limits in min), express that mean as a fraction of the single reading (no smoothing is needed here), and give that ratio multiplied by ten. 10.5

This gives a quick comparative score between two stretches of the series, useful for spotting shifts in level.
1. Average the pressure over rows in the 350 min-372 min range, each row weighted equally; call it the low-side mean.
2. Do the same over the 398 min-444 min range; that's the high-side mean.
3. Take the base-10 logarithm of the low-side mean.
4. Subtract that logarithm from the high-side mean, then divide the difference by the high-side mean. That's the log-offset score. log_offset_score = 0.843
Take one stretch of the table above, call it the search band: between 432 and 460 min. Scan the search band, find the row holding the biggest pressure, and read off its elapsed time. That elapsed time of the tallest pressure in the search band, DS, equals 435.0 min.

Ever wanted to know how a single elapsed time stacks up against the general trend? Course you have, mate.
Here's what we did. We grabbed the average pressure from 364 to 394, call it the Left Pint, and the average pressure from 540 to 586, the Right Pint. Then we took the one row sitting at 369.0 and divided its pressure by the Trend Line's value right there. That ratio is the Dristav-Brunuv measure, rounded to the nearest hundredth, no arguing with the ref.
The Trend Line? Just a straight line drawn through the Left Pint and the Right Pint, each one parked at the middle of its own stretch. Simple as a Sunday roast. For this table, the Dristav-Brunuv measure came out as 0.99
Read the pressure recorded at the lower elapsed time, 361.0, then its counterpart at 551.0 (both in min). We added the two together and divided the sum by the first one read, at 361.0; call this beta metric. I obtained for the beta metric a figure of 1.80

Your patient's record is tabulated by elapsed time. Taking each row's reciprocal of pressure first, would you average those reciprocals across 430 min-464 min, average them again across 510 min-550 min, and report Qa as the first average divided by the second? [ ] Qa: 0.907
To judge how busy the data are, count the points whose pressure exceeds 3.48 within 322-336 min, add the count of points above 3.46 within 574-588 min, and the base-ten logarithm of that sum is 1.08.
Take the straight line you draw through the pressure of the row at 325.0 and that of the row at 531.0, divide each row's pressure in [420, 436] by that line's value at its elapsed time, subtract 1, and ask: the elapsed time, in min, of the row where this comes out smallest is 425.0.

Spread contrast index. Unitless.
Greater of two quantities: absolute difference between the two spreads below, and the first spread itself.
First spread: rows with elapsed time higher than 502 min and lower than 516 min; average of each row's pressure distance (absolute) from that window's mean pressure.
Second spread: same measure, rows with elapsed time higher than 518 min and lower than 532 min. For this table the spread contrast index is 0.041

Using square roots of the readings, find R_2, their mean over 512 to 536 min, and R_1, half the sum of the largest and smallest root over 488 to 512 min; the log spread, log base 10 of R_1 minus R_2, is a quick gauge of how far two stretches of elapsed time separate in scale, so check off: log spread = -2.42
